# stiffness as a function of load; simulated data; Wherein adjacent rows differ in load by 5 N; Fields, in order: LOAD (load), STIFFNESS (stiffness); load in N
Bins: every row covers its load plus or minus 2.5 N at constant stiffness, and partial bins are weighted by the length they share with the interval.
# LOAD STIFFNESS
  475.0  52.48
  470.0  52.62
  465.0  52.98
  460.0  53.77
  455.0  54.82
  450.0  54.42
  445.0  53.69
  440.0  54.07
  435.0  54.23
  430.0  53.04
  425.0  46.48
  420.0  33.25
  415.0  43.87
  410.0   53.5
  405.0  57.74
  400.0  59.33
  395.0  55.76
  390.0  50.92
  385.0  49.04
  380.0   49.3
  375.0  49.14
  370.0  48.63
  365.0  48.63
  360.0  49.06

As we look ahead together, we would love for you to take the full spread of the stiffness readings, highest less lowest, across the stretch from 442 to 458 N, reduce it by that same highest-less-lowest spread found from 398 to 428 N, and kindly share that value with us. -25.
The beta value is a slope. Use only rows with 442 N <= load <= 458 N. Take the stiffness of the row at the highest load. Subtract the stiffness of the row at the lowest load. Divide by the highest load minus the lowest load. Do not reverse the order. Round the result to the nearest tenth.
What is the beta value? 0.1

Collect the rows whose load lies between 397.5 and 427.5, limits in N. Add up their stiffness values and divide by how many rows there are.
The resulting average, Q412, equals 49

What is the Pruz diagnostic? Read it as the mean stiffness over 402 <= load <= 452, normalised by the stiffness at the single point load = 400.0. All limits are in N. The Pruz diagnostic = 0.85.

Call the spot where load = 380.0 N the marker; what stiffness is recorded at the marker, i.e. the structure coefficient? 49.3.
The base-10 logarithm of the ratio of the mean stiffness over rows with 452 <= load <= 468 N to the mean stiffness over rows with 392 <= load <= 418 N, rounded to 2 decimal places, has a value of 0.00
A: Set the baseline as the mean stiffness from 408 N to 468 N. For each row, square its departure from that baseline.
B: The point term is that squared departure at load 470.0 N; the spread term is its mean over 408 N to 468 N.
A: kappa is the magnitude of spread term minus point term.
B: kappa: 35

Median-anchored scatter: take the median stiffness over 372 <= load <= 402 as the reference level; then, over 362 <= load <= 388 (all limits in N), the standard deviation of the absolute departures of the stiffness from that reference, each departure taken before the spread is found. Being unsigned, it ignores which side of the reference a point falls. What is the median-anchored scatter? 0.3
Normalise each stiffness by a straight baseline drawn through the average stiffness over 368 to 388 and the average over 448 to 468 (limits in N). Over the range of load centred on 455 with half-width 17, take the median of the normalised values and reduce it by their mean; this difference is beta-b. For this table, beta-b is 0.010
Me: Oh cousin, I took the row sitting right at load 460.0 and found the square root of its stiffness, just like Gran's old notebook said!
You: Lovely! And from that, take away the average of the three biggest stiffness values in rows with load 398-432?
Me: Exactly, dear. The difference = -49.5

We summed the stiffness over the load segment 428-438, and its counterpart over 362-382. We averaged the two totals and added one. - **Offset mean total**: 152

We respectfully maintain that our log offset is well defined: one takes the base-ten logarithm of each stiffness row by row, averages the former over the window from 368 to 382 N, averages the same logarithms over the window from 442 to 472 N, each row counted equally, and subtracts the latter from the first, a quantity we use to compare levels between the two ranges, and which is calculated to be -0.040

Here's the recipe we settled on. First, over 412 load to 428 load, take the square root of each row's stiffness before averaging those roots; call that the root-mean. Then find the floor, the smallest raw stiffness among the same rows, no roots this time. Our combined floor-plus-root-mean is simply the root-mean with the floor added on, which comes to 39.7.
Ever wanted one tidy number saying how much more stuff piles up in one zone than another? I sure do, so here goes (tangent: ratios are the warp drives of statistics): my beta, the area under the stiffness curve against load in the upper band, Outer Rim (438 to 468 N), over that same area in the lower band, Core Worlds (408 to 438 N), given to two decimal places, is 1.14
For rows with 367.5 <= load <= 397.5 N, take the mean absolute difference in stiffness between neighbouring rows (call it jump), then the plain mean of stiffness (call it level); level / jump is 33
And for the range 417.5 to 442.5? 9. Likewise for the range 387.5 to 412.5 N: 16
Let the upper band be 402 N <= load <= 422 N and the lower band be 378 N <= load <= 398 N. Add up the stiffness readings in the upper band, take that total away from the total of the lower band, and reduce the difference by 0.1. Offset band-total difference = 17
